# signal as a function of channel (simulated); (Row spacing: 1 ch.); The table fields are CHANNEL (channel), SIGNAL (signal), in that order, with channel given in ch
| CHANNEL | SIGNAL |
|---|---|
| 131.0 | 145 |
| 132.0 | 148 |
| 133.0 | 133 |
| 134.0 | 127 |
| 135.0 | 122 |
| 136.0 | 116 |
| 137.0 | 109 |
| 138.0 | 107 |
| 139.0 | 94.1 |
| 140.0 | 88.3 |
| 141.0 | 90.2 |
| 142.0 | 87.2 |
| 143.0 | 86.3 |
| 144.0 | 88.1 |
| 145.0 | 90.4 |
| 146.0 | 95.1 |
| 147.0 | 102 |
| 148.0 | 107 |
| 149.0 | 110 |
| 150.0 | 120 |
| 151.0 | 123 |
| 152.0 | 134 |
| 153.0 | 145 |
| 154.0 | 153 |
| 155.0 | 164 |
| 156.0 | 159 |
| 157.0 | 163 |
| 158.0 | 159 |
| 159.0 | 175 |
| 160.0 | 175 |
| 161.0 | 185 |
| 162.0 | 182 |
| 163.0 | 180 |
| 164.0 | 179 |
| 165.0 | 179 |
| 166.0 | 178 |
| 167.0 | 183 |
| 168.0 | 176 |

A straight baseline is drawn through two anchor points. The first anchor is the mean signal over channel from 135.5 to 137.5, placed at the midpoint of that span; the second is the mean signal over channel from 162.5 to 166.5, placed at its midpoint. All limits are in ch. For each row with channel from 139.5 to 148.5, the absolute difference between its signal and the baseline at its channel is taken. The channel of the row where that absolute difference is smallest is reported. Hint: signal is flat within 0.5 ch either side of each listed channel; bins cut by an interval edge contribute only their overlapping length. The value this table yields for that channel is 140.0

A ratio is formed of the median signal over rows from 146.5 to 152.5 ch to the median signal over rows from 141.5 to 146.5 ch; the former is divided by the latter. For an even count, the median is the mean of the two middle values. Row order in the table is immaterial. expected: 1.3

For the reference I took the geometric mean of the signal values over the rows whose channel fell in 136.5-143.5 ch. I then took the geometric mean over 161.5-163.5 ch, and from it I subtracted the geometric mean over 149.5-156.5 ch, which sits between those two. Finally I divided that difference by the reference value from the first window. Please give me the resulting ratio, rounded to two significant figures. 0.42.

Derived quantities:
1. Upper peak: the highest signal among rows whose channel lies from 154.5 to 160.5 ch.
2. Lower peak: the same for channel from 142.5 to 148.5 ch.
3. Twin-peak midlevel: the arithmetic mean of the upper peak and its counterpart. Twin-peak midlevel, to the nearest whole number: 141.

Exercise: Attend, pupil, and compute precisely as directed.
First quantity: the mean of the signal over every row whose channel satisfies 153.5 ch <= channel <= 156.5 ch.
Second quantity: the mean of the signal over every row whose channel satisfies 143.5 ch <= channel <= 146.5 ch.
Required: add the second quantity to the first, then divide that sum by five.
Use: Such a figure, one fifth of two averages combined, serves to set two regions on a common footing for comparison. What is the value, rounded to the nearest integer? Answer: 50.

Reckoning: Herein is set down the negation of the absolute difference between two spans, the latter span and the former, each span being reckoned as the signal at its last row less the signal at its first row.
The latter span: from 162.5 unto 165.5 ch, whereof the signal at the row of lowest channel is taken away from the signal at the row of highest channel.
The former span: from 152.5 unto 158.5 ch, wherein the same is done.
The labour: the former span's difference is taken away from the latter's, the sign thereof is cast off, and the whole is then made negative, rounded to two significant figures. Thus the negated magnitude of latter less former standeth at -15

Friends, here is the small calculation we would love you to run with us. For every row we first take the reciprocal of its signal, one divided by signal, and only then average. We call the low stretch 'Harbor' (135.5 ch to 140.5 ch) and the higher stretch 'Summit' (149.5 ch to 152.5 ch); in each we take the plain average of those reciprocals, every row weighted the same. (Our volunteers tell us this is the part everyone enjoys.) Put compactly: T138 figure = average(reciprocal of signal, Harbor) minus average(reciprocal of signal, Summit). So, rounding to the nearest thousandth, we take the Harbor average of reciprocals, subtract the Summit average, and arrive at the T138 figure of 0.002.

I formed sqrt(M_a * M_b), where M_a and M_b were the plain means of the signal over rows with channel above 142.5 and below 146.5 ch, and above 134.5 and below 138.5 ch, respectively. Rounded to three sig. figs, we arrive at 101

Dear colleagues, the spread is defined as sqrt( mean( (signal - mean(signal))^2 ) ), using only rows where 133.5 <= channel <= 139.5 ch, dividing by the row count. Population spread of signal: 11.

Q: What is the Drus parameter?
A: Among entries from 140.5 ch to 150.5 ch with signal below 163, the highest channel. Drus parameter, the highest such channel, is 150.0 ch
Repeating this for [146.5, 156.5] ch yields 156.0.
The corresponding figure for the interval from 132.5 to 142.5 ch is 142.0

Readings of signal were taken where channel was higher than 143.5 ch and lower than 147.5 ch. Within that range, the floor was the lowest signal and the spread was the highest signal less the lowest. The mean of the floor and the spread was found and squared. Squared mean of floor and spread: 2601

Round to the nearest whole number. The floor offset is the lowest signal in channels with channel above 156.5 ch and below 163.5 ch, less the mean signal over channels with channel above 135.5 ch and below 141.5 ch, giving 58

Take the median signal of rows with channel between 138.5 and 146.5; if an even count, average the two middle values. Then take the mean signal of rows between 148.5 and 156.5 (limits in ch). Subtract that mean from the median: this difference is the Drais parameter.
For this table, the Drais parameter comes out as -49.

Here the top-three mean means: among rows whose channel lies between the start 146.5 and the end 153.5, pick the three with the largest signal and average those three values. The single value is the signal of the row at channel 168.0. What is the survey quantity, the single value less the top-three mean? 42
